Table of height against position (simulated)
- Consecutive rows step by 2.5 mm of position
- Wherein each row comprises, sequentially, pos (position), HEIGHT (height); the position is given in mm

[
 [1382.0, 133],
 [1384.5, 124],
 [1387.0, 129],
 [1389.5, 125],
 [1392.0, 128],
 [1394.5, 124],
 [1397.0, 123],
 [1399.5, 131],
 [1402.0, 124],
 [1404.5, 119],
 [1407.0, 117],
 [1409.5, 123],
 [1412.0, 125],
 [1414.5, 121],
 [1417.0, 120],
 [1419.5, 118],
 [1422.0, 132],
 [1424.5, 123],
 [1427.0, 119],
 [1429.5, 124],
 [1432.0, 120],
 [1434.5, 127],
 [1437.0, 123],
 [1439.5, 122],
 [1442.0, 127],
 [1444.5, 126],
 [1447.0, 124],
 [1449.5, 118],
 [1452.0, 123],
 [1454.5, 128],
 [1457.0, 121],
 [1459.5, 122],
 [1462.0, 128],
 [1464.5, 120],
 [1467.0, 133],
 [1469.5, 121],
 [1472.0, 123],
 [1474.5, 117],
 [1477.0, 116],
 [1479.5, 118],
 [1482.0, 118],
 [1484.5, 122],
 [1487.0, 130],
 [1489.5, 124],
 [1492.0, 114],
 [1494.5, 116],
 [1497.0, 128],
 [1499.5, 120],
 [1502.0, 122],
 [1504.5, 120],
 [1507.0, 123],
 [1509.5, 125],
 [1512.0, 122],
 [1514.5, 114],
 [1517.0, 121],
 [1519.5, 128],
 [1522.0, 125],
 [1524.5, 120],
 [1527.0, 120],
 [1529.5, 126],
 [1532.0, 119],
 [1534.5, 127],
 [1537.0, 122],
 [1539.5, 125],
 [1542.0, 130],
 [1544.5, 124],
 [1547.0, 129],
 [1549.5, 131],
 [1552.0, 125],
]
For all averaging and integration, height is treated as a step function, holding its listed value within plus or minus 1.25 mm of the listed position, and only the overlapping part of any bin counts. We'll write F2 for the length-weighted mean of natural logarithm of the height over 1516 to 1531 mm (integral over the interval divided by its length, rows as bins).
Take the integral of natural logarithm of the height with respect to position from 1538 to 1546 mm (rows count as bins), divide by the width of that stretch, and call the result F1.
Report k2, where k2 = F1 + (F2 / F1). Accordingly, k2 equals 5.83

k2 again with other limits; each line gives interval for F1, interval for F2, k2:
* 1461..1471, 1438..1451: 5.83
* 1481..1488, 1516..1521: 5.82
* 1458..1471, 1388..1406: 5.83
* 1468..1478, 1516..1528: 5.79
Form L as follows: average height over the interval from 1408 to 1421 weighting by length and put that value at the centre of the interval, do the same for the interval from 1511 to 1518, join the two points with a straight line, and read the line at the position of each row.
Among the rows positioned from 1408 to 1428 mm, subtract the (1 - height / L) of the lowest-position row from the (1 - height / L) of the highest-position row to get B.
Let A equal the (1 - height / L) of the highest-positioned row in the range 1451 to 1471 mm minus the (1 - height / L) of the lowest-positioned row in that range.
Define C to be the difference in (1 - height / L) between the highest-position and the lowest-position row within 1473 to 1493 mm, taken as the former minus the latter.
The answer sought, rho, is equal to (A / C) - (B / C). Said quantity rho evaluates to -0.8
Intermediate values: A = 0.013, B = 0.03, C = 0.02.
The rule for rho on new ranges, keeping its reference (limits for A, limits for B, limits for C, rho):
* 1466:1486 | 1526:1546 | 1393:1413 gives -10.3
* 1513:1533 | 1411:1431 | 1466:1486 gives -0.6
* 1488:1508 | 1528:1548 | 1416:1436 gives -0.6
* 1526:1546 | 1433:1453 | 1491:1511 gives 0.7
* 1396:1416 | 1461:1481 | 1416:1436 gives 1.1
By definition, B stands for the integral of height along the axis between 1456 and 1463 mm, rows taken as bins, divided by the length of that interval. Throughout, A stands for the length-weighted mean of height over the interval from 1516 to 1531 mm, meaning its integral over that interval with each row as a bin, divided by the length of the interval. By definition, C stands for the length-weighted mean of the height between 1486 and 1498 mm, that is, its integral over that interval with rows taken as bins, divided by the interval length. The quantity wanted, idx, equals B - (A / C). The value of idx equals 123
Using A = 123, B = 124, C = 122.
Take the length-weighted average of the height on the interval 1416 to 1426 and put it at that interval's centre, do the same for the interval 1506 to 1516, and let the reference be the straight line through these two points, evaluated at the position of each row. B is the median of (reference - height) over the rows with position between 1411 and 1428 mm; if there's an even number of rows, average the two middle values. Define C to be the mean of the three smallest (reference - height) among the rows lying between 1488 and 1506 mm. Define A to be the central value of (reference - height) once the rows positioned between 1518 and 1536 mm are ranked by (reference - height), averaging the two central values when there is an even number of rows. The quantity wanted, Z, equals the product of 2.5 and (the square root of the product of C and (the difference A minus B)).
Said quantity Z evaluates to 12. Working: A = -4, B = 2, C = -3.3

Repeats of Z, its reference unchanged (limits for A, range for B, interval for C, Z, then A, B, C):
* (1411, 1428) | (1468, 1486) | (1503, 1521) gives 6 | 2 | 4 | -4.4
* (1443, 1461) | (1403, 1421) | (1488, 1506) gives 9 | -1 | 3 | -3.3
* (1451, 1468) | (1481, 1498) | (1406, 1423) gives 2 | -1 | 0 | -3.3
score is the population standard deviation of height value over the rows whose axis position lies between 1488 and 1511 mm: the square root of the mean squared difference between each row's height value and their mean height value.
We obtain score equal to 4.1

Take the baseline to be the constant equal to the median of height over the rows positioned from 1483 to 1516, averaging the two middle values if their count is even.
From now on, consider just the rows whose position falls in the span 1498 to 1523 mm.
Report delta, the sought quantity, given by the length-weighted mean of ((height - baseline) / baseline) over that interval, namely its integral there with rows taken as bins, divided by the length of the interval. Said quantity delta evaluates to 0.000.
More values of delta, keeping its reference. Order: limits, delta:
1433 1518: 0.002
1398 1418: 0.004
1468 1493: -0.012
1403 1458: 0.006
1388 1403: 0.032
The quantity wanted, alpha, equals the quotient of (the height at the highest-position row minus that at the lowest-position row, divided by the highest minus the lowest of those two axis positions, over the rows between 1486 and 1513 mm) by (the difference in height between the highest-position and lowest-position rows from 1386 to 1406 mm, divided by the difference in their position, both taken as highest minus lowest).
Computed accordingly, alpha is 0.6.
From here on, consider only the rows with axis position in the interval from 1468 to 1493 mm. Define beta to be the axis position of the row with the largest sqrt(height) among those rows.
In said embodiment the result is 1487.0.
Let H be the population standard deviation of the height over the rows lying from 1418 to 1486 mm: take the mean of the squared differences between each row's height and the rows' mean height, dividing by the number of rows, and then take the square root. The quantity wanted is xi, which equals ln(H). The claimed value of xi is 1.46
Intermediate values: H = 4.3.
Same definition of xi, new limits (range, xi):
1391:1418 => 1.34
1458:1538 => 1.50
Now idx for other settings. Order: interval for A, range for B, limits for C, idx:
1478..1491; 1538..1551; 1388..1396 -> 127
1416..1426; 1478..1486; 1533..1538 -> 119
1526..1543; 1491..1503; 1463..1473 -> 119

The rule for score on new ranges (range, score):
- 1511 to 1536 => 4.1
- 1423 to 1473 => 3.6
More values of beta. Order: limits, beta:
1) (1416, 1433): 1422.0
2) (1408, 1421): 1412.0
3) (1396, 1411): 1399.5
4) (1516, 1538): 1519.5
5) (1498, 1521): 1519.5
